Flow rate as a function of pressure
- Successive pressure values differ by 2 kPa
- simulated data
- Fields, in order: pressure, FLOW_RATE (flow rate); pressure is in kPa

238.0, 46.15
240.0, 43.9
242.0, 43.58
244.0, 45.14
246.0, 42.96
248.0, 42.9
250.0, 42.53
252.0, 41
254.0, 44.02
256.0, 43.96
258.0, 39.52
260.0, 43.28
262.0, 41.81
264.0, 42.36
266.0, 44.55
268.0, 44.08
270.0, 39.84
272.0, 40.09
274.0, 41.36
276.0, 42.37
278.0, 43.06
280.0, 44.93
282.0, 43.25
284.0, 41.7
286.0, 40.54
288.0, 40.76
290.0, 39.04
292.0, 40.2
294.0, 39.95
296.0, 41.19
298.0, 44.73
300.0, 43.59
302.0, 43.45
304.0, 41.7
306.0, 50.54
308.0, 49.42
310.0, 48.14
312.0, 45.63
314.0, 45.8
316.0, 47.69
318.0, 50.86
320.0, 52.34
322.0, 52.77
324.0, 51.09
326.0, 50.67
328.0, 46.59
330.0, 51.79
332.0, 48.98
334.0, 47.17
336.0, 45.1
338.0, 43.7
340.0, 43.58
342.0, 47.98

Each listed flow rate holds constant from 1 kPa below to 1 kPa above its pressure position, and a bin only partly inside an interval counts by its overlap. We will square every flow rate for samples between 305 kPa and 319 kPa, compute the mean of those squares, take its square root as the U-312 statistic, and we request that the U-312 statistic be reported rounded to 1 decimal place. 48.3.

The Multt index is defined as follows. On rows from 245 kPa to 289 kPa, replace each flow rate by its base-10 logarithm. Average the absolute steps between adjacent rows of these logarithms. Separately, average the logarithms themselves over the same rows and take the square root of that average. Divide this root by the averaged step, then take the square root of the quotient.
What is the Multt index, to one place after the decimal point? 9.0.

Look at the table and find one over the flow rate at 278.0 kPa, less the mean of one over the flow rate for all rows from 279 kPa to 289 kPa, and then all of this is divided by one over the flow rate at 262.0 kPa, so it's -0.02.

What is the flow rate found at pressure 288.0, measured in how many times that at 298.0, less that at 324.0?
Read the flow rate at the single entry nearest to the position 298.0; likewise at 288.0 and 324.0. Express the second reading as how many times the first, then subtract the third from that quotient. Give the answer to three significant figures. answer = -50.2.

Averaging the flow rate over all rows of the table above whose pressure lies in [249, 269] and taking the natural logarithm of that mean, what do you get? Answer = 3.75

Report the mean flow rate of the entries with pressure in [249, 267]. 43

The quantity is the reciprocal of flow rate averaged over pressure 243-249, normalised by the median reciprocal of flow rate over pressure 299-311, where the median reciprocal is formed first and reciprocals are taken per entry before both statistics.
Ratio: 1.05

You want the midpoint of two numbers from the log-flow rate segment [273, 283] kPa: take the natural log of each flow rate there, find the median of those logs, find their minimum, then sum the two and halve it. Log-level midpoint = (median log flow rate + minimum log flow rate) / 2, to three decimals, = 3.742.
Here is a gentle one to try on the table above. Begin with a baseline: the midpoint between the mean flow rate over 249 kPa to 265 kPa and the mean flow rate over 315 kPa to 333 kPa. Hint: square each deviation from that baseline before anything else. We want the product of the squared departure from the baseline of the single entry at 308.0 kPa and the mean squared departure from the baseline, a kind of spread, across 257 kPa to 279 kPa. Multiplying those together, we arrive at 203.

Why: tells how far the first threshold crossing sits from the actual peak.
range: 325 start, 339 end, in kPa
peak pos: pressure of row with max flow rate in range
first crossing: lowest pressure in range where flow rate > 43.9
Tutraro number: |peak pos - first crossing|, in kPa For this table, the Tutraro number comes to 4 kPa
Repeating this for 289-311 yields 8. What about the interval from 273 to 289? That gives 0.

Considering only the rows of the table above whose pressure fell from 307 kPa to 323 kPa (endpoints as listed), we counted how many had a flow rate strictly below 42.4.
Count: 0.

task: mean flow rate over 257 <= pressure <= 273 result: 41.9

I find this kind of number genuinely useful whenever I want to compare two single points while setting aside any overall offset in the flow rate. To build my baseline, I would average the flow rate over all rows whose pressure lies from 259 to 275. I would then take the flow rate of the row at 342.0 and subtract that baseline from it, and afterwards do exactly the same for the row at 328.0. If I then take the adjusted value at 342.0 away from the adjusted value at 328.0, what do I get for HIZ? -1.4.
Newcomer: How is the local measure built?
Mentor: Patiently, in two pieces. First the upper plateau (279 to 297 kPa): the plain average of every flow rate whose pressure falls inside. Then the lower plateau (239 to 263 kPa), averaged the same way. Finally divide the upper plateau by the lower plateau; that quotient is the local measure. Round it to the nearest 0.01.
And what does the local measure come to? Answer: 0.96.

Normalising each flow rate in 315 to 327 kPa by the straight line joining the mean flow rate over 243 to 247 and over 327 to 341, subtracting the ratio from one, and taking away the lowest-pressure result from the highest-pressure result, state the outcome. -0.058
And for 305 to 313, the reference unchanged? 0.111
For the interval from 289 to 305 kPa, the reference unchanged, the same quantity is -0.050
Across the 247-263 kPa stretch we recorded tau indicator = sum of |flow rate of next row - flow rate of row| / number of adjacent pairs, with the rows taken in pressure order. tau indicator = 2.1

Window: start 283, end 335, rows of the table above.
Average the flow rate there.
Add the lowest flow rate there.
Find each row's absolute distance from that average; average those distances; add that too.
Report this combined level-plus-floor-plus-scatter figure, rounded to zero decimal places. 89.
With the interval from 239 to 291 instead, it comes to 83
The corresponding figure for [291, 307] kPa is 86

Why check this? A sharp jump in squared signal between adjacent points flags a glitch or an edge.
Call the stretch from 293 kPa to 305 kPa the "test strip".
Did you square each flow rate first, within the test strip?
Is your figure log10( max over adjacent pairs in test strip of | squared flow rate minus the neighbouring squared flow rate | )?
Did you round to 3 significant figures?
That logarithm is 2.48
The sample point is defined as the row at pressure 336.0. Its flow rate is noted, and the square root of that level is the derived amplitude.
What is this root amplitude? 6.72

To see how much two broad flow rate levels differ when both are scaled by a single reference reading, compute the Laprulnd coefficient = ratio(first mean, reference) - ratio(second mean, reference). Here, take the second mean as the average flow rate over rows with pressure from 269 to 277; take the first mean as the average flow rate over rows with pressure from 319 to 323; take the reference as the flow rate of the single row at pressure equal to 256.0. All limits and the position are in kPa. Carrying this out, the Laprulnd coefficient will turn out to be 0.26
